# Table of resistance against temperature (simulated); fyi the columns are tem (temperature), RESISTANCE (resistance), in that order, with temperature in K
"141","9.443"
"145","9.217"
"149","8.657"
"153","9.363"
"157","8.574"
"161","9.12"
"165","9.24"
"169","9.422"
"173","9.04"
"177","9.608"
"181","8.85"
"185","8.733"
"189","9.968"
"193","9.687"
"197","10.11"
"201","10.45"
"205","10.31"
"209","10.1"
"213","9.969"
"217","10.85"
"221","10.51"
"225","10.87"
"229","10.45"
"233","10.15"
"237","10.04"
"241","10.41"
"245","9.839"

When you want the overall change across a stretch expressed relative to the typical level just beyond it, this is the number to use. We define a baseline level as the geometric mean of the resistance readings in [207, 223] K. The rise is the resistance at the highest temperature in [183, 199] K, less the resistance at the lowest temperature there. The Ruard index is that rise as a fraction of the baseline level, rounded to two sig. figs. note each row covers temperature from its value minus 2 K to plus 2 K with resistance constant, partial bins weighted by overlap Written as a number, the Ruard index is 0.13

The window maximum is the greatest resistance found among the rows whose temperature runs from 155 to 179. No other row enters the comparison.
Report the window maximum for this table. 9.608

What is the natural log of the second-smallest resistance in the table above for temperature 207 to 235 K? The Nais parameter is 2.313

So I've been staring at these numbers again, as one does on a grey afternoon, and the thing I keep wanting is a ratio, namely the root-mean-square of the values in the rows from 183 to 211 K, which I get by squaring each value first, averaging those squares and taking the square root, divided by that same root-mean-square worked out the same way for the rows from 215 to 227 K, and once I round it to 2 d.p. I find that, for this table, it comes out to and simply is 0.92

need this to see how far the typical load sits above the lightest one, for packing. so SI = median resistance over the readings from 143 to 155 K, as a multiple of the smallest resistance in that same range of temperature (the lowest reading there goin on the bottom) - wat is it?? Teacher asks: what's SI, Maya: 1.065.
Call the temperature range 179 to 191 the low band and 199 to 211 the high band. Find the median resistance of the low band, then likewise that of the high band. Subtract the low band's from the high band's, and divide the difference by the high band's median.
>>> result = 0.14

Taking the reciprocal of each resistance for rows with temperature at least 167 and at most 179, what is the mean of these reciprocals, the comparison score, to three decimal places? 0.107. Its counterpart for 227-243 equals 0.097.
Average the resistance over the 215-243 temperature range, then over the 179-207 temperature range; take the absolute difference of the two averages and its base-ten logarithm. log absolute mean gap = -0.13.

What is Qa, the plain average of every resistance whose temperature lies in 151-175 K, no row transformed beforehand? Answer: 9.1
